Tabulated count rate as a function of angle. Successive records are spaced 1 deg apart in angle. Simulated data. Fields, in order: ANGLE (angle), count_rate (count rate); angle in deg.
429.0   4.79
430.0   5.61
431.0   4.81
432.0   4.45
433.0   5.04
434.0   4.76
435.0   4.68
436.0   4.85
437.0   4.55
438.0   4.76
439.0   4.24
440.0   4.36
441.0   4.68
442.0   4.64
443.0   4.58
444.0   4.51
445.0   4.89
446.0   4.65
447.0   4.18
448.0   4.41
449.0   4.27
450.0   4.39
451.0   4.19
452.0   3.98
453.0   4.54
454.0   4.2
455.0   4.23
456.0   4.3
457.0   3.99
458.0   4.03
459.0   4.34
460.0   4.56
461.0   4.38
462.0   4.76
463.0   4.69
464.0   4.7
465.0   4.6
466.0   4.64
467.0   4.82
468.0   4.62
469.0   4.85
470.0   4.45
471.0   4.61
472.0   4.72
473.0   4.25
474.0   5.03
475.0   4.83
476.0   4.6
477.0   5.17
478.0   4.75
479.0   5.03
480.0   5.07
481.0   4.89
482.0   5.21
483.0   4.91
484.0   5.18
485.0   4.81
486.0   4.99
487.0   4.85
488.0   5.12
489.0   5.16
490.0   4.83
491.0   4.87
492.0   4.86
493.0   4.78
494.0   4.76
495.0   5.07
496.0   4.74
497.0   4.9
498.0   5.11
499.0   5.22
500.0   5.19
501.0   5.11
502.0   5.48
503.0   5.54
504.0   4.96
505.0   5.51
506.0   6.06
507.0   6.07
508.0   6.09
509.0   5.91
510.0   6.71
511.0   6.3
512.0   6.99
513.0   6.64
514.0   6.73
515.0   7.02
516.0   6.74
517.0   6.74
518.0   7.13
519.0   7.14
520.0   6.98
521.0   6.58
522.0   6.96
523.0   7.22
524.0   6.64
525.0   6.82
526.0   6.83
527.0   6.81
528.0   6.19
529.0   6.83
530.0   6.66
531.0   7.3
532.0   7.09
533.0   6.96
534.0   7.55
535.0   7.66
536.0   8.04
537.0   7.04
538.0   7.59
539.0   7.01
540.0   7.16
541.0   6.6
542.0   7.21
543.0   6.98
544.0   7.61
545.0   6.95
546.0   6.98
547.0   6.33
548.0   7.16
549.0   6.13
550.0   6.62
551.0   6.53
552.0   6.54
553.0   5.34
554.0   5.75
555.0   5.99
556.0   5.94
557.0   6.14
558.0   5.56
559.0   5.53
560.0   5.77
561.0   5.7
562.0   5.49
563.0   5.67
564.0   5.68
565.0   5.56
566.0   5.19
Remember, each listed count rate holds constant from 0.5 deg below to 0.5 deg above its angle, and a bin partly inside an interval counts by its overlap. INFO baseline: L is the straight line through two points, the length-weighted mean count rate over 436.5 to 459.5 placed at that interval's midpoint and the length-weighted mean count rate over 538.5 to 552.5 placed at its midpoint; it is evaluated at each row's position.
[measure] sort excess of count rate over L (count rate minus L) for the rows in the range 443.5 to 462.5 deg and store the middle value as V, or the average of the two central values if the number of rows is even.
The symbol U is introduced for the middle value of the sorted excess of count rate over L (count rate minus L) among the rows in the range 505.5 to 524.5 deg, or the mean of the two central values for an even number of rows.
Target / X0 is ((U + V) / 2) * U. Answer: 0.15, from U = 0.6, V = -0.18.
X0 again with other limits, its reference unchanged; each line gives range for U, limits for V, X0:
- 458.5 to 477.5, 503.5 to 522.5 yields -0.04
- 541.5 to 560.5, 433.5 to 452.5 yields 0.07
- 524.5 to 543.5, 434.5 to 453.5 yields 0.15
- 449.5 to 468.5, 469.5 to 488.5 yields 0.08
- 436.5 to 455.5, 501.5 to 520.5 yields 0.03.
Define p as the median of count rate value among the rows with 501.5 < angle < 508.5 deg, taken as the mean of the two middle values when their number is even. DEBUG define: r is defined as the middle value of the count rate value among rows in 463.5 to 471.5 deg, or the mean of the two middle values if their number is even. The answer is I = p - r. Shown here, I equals 0.91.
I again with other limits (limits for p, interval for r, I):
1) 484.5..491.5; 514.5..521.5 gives -2.11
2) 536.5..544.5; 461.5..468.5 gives 2.41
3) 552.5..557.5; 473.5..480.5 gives 0.91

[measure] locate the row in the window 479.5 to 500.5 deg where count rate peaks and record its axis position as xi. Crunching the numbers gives 499.0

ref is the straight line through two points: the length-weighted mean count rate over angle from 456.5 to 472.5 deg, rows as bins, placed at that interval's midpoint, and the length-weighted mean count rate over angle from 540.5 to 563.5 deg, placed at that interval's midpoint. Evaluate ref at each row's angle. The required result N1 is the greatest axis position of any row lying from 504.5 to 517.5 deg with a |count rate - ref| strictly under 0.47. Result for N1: 505.0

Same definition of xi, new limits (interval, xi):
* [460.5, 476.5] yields 474.0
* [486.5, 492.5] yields 489.0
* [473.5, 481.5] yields 477.0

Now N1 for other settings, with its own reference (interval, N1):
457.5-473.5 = 473.0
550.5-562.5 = 557.0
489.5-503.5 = 503.0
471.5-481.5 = 481.0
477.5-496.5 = 496.0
